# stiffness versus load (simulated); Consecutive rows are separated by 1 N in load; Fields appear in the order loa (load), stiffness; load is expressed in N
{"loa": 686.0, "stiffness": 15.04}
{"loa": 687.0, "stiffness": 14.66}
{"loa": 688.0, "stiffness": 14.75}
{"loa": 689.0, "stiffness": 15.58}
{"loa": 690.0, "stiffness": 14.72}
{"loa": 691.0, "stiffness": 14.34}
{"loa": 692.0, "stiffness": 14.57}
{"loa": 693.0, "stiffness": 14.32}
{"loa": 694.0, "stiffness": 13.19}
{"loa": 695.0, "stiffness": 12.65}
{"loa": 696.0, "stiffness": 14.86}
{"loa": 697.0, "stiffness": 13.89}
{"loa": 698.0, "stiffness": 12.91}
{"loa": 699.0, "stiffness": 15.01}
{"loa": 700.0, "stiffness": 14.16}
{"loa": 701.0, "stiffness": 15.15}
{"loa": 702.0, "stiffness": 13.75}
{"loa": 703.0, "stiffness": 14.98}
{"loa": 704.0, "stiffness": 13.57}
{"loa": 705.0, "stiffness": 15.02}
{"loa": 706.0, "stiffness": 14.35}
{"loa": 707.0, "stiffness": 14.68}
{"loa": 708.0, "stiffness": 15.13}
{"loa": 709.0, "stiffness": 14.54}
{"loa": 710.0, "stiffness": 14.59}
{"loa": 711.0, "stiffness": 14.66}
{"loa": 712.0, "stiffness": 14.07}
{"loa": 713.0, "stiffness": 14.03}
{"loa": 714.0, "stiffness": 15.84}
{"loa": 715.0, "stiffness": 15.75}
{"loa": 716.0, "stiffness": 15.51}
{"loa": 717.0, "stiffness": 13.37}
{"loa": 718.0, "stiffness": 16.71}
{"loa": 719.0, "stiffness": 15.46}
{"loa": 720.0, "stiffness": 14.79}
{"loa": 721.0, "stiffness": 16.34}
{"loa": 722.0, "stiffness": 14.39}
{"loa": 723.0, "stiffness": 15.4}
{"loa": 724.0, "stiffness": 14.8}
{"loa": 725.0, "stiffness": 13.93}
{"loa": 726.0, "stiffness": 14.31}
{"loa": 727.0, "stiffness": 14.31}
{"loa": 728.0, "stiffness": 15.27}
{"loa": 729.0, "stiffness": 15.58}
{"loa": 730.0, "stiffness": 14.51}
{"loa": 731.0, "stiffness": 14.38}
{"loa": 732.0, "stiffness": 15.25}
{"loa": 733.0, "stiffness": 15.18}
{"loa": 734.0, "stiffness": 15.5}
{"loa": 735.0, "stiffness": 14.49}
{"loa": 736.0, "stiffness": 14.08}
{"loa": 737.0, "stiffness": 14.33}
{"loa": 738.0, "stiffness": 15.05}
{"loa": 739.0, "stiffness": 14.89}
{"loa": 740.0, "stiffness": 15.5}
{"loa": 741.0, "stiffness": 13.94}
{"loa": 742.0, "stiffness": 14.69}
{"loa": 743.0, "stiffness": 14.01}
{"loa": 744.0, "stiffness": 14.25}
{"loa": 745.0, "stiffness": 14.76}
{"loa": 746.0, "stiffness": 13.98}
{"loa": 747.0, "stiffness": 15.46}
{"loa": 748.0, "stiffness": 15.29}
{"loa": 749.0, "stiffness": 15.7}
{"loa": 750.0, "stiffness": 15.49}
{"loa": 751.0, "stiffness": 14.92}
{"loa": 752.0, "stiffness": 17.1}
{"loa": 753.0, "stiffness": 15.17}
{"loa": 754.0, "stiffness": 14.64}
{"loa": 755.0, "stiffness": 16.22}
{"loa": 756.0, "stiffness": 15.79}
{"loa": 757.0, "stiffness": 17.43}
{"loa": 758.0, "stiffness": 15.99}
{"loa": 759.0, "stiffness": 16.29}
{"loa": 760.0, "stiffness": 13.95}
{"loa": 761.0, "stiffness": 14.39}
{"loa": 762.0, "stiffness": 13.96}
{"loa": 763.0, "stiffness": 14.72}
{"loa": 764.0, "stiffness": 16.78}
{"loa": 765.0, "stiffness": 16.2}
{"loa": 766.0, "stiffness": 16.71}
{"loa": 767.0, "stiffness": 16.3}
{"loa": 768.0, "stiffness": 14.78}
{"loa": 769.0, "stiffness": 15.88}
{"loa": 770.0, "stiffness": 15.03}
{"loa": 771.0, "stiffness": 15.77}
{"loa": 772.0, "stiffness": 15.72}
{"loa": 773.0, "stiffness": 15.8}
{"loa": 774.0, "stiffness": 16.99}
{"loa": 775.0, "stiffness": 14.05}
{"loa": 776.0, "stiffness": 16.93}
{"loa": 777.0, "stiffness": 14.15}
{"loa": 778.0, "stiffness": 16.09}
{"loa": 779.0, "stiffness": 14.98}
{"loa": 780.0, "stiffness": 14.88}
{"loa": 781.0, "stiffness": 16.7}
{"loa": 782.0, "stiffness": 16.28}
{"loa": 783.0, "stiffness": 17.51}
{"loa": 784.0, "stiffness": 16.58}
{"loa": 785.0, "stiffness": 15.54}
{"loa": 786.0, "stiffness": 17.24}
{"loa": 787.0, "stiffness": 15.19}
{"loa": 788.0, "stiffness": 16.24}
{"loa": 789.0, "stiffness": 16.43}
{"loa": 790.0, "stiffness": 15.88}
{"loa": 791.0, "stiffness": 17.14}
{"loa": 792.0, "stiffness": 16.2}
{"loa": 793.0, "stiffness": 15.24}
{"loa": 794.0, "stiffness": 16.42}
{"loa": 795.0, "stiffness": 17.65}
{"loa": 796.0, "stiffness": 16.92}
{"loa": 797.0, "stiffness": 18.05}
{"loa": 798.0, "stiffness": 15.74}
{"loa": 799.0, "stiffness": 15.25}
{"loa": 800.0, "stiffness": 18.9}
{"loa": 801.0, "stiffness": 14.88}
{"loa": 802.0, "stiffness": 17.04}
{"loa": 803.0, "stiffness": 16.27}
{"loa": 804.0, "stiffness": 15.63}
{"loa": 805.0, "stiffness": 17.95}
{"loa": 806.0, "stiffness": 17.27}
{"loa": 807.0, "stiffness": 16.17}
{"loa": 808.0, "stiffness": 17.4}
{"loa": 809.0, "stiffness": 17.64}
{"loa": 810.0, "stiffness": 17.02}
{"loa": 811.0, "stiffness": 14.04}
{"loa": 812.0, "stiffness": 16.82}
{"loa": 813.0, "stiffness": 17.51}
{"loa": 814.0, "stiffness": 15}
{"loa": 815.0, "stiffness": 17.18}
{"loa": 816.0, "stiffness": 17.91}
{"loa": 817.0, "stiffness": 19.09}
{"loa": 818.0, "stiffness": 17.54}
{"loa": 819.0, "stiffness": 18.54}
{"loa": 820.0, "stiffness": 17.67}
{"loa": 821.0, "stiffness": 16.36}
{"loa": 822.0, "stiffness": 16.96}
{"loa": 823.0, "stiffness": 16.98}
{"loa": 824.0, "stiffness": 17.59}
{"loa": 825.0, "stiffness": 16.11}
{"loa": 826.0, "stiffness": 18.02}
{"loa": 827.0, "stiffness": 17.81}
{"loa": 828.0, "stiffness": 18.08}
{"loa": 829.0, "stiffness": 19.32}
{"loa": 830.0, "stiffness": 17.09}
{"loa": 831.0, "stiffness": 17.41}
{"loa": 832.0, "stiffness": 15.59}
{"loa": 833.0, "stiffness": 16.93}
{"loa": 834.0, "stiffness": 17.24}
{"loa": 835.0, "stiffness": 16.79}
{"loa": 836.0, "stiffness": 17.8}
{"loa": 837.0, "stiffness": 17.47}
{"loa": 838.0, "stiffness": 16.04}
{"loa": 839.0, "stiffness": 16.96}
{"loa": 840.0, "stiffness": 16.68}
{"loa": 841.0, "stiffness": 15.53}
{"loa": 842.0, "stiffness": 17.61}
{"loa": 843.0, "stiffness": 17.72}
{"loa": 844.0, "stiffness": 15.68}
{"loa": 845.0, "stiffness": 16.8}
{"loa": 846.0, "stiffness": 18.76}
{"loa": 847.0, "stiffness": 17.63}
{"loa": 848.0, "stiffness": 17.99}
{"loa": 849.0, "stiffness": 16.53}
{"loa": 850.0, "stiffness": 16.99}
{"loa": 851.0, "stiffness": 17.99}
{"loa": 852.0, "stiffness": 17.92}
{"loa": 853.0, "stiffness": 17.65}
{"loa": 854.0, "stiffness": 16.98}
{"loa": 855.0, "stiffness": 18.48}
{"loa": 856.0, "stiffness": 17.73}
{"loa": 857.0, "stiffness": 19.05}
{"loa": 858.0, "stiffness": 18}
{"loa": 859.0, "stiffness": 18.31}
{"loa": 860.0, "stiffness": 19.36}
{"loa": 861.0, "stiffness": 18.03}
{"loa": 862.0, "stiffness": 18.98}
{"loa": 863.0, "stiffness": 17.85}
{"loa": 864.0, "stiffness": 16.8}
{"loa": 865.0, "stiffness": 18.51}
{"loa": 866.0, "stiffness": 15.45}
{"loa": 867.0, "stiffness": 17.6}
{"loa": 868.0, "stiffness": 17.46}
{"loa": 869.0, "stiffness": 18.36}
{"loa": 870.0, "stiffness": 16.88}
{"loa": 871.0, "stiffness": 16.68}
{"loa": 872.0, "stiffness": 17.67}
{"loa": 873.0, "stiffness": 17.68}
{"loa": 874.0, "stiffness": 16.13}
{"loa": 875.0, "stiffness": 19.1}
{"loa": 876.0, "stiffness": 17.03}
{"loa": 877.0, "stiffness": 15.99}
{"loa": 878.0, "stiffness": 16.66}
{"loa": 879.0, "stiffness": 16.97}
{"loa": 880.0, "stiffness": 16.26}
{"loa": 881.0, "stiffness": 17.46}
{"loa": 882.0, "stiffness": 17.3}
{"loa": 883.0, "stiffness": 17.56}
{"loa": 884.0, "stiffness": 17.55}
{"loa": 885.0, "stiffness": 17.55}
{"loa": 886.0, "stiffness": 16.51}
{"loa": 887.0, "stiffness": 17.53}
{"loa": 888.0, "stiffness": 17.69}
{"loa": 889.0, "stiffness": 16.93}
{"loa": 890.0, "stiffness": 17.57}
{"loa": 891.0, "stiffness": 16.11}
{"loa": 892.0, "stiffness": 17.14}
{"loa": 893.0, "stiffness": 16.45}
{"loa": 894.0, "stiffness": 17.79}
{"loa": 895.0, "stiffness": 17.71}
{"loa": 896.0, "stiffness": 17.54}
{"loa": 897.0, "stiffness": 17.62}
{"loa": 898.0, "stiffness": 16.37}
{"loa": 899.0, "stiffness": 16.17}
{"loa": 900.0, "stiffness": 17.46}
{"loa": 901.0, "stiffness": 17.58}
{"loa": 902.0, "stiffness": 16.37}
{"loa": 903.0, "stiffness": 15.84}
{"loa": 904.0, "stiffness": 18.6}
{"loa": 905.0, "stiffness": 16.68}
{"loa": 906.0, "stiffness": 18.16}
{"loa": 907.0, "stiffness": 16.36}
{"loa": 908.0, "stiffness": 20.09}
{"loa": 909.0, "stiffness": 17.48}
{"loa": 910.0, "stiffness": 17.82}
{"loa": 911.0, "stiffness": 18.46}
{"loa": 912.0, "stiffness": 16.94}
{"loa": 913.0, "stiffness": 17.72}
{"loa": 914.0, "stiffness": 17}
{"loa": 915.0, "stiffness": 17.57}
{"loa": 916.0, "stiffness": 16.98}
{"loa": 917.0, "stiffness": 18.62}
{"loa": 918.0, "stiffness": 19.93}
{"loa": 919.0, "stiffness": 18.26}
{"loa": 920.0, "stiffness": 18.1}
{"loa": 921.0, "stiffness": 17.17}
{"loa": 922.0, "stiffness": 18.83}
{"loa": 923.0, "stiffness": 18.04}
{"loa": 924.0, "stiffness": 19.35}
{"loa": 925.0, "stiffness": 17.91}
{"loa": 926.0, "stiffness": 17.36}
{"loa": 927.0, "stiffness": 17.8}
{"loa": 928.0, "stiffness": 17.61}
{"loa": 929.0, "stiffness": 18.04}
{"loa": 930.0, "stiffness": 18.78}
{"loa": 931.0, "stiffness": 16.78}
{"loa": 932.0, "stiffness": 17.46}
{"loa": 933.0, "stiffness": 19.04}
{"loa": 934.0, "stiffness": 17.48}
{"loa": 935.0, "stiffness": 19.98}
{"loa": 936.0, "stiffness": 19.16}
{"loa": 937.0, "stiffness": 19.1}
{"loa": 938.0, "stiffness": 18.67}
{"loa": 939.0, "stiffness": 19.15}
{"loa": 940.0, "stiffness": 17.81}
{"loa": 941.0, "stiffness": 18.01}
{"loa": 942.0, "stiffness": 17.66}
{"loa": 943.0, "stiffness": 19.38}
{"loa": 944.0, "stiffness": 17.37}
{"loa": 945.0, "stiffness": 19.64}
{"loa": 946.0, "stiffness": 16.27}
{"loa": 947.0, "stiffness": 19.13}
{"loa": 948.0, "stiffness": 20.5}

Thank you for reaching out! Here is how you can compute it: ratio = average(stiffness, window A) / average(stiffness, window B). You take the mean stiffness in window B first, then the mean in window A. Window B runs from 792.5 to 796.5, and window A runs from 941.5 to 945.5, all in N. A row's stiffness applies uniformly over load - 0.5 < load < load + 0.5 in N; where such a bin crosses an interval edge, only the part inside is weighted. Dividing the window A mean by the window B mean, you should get 1.12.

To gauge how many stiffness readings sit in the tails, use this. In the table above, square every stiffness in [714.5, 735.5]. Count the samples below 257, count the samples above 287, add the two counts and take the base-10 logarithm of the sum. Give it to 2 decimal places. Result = 1.28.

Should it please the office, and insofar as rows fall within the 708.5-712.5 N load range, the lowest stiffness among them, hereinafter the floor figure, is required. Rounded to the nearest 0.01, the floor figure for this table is 14.07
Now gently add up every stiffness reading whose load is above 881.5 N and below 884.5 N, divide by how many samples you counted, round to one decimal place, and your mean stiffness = 17.5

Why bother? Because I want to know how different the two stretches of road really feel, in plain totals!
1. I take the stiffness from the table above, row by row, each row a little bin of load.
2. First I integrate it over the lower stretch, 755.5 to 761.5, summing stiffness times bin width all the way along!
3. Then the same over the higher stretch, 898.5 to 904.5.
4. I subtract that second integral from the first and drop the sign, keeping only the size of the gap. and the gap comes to 8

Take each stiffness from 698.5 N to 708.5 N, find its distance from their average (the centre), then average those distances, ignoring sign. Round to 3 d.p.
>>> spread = 0.498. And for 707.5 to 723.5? 0.731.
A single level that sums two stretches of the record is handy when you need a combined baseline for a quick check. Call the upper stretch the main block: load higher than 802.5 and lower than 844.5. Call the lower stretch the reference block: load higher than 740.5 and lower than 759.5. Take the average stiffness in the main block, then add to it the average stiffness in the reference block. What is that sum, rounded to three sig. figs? 32.4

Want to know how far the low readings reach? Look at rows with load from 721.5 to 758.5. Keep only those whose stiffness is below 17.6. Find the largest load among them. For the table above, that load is 758.0 N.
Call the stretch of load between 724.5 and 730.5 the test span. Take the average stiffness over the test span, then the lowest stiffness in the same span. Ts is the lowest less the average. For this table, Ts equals -0.72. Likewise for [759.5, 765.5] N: -1.05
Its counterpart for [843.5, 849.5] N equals -1.55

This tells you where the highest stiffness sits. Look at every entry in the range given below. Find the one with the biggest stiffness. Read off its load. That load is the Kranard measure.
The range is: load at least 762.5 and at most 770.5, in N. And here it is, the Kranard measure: 764.0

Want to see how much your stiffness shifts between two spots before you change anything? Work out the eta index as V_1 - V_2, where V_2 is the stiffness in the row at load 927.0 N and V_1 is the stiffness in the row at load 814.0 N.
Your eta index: -2.8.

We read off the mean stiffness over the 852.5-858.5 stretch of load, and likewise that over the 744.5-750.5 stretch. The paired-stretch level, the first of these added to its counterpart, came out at 33.1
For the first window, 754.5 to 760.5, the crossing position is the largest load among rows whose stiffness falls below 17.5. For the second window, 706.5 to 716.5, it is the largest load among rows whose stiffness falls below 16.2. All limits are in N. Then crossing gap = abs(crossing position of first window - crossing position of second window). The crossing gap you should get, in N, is 44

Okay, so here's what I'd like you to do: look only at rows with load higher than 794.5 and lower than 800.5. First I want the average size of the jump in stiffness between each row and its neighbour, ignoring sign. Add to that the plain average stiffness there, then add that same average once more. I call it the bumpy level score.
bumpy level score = 36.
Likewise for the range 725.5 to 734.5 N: 30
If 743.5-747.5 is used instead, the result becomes 30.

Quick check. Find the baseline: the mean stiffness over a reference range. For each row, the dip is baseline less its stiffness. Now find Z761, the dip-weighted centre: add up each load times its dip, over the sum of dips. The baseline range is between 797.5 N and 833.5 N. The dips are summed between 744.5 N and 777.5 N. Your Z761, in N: 760.3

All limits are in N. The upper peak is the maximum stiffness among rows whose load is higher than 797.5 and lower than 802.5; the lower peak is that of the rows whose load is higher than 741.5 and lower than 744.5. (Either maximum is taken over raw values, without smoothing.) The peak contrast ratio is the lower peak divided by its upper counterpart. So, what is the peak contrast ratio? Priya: 0.78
